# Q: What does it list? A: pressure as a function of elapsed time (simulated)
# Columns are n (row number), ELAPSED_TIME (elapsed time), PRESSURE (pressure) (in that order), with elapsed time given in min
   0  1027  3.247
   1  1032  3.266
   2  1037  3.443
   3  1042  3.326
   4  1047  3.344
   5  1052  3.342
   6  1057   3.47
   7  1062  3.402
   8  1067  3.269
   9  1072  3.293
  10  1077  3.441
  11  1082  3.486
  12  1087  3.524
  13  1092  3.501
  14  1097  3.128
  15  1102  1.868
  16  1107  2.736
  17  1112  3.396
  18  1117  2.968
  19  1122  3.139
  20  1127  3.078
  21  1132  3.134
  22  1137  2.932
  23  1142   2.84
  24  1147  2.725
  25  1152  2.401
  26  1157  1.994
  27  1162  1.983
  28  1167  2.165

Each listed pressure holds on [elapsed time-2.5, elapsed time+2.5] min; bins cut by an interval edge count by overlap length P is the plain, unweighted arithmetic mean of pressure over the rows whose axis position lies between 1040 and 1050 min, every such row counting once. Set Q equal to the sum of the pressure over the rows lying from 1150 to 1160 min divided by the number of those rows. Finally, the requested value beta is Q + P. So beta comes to 5.5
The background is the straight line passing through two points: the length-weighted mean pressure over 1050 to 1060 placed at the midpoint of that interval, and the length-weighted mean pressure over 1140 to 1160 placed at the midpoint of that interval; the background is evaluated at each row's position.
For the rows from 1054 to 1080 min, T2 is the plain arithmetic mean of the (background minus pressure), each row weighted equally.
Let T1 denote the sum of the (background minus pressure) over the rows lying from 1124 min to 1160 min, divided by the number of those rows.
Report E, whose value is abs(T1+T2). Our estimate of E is 0.27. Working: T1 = -0.18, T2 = -0.08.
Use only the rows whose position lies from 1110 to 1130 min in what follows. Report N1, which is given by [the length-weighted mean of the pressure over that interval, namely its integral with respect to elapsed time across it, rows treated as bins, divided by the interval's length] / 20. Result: 0.16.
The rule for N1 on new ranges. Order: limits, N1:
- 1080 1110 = 0.15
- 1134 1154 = 0.14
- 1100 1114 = 0.13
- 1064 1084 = 0.17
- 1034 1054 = 0.17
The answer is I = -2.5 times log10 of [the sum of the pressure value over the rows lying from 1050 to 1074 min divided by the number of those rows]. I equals -1.31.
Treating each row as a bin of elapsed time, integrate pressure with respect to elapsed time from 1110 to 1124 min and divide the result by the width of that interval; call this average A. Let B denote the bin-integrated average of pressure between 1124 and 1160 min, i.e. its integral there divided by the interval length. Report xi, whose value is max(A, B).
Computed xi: 3.16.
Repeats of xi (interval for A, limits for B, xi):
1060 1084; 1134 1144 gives 3.38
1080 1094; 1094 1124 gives 3.50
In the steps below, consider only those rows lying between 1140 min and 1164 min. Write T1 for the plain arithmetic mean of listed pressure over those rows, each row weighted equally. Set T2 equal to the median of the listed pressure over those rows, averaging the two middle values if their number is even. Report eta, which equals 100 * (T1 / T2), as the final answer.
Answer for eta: 99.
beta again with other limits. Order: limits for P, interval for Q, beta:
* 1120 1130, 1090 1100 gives 6.4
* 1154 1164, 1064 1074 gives 5.3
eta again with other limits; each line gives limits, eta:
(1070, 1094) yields 99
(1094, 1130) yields 94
